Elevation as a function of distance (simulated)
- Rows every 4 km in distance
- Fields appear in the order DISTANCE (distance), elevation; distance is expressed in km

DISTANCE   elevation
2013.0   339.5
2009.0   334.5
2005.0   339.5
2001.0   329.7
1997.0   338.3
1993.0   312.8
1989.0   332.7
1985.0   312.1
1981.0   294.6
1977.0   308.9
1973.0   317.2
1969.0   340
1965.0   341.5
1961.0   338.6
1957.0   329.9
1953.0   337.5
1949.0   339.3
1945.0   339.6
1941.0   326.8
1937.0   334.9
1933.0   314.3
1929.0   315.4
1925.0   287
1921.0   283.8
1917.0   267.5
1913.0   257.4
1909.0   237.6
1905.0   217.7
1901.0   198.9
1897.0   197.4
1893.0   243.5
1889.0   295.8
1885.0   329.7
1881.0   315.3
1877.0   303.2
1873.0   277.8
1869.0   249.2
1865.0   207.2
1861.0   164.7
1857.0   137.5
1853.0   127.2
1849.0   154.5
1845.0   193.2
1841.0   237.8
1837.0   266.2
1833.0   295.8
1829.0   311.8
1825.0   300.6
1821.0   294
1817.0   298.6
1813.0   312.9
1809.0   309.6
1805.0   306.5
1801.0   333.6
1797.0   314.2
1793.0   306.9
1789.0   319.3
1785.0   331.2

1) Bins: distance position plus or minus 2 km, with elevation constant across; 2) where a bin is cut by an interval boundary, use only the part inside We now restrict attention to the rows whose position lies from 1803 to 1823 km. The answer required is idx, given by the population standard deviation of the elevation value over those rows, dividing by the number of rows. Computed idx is 7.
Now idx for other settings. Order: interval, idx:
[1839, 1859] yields 41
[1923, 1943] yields 16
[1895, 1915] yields 23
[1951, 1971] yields 4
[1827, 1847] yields 42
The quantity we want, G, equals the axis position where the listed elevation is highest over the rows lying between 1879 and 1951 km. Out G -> 1945.0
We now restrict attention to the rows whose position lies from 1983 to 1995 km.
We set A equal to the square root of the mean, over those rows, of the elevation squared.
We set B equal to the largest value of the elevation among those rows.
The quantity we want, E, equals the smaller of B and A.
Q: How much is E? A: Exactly 319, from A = 319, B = 332.7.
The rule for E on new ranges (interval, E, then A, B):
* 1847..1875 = 196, 196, 277.8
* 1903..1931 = 268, 268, 315.4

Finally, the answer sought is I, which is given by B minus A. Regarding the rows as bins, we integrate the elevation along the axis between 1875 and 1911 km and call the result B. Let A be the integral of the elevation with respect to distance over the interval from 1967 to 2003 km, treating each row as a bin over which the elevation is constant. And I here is -2189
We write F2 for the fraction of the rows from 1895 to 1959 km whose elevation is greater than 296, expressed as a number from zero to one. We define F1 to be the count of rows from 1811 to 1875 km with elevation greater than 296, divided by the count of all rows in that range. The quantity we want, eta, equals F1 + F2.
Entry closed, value 0.75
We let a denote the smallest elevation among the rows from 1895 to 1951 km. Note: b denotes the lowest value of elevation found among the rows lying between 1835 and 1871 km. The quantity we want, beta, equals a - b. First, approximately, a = 197.4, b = 127.2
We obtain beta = 70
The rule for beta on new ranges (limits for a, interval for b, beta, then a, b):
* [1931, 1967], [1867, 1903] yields 117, 314.3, 197.4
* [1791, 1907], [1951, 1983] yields -167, 127.2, 294.6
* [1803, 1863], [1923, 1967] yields -160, 127.2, 287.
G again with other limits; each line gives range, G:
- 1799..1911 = 1801.0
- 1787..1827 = 1801.0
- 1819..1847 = 1829.0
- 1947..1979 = 1965.0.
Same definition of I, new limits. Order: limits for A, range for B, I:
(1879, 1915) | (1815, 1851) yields 237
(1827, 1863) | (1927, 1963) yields 4350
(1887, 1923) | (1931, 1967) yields 3211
